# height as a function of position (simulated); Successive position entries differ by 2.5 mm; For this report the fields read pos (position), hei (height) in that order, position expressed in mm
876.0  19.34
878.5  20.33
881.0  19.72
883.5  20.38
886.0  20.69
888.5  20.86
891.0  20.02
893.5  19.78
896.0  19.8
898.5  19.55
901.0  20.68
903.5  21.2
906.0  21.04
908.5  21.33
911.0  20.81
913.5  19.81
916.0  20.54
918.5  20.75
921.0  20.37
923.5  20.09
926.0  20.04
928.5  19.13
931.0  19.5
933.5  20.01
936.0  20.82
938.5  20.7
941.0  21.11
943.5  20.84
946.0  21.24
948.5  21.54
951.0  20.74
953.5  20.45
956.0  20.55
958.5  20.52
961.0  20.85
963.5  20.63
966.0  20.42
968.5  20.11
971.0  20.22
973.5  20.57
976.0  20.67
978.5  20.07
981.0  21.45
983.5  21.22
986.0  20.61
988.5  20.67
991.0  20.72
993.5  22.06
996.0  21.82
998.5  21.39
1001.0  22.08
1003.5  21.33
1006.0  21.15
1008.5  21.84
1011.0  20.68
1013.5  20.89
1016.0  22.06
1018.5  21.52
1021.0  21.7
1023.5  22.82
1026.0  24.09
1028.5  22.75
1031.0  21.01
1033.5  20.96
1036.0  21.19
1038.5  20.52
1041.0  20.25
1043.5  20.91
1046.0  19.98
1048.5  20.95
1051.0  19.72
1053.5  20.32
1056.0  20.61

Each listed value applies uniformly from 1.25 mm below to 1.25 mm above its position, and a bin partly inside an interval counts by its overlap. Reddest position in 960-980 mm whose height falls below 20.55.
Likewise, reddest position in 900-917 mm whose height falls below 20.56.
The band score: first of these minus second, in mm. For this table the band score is 62.5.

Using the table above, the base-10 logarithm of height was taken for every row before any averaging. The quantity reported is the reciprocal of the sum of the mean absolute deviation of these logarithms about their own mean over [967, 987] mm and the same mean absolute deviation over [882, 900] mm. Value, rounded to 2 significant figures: 59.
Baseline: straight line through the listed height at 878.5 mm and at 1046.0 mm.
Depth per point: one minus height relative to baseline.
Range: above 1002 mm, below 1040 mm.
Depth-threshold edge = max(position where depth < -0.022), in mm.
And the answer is 1038.5 mm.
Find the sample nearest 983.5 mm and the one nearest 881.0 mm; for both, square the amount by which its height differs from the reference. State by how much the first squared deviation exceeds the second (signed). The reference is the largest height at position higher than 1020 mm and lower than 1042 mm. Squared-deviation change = -10.9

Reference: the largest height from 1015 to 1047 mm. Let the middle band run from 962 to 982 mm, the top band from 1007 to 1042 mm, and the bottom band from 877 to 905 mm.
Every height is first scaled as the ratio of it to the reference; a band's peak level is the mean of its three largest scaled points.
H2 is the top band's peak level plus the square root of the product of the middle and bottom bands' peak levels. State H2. 1.83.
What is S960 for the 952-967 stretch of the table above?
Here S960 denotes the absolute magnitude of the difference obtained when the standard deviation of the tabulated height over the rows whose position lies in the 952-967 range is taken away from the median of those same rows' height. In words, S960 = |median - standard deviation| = 20.4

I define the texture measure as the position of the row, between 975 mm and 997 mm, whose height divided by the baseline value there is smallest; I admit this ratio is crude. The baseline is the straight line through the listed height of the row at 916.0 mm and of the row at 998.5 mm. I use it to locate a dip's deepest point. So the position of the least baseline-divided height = 978.5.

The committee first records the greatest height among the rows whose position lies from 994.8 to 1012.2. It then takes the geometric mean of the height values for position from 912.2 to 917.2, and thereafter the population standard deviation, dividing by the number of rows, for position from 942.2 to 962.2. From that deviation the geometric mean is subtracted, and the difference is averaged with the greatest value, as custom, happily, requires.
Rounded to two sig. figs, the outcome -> 1.1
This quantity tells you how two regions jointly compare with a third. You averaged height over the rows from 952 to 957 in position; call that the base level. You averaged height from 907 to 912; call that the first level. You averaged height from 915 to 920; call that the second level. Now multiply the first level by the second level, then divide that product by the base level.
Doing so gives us 21.2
